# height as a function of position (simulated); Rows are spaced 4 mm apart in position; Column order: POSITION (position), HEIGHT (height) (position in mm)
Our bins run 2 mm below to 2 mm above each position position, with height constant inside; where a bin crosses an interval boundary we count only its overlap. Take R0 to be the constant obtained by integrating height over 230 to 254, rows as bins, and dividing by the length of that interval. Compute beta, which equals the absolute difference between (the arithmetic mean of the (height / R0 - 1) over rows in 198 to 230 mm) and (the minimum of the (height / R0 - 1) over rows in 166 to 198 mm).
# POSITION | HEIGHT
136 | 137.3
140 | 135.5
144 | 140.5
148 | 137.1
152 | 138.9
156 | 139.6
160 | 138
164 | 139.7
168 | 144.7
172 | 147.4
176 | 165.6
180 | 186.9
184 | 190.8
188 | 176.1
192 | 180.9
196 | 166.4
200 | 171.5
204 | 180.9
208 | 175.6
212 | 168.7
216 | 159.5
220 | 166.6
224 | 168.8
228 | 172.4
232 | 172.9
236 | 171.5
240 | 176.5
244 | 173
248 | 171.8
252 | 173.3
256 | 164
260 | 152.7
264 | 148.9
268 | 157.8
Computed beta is 0.149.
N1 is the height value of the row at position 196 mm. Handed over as 166.4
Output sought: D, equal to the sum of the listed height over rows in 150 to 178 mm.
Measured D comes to 1014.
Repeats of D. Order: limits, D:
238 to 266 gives 1160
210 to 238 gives 1180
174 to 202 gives 1238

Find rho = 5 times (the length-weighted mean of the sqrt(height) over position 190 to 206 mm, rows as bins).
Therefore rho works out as 66.1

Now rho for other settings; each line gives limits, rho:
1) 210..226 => 64.4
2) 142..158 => 59.0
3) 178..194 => 67.8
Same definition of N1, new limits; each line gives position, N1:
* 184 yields 190.8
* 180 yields 186.9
